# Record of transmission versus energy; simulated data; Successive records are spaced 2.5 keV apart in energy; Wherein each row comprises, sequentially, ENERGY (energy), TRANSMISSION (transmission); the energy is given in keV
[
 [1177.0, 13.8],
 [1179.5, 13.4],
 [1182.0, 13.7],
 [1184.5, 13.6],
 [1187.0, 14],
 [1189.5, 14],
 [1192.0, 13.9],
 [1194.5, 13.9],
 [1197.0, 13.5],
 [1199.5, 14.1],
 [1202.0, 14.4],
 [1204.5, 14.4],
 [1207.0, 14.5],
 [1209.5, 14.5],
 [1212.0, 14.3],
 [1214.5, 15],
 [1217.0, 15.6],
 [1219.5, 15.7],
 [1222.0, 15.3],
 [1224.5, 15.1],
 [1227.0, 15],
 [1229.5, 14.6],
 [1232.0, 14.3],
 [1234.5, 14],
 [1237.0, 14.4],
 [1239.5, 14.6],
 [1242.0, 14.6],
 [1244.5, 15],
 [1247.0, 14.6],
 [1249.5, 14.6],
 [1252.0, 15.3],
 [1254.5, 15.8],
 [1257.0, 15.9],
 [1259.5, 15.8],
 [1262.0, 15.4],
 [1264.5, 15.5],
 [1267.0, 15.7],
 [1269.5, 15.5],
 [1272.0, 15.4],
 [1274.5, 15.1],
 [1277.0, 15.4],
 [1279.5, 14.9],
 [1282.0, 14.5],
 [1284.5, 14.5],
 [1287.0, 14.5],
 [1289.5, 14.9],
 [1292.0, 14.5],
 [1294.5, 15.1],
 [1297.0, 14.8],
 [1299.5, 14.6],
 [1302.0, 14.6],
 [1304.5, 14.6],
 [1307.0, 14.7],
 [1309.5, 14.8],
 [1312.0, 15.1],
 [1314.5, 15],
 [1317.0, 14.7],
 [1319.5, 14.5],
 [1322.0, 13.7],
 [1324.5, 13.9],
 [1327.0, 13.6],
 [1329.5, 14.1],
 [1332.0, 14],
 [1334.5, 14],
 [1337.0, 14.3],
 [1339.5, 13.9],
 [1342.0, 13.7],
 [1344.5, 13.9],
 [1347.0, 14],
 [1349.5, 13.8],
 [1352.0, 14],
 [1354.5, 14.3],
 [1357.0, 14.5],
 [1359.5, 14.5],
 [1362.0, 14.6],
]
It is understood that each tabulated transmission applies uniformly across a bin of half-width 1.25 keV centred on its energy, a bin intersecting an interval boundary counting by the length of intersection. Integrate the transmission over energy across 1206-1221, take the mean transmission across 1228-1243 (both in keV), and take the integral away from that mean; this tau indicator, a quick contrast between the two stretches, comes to -210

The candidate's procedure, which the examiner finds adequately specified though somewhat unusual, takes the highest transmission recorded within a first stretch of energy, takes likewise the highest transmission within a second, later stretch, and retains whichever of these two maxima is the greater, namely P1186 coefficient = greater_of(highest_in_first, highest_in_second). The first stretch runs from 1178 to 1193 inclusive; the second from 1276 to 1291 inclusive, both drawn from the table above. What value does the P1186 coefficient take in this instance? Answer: 15.4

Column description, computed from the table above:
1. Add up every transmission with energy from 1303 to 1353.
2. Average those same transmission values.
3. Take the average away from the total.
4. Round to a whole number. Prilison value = 270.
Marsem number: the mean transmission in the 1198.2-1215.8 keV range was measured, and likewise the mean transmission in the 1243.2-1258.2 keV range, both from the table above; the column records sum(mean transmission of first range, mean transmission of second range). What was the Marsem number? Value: 29.7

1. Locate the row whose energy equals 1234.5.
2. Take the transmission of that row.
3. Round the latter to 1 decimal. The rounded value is 14.0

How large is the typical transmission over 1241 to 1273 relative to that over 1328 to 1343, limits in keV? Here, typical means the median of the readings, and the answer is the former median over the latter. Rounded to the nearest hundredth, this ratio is 1.10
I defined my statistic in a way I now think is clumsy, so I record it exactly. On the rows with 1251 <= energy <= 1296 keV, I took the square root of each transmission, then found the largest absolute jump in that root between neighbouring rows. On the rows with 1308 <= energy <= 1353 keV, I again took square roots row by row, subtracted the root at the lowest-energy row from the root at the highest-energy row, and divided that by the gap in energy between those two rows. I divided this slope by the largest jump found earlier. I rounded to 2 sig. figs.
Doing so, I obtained -0.032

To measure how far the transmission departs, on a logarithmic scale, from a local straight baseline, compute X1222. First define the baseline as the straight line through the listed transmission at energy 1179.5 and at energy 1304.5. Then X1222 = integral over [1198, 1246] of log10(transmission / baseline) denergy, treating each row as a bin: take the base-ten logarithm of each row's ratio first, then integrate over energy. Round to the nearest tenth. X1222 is 1.3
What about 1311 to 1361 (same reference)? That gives -1.1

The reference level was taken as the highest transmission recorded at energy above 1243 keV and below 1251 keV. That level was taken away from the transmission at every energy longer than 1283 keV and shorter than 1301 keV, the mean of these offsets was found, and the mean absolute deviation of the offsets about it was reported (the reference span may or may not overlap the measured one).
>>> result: 0.20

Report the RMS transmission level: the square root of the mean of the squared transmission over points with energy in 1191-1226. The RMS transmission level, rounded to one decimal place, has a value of 14.6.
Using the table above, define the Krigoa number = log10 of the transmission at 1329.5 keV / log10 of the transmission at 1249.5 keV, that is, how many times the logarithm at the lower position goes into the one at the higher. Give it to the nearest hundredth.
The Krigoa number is 0.99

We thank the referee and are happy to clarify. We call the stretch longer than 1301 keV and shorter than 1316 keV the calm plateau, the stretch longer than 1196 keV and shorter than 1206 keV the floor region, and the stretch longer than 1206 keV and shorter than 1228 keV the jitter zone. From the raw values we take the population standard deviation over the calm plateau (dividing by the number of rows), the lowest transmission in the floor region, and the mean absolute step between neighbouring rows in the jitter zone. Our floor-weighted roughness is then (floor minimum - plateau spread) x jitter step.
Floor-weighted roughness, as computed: 3.83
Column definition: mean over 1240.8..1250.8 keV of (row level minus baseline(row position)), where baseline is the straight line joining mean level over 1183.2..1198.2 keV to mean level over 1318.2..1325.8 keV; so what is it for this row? 0.79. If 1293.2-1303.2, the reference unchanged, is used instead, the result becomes 0.78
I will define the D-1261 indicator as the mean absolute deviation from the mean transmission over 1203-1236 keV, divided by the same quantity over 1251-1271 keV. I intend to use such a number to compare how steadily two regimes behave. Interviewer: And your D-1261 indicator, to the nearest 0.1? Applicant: 2.4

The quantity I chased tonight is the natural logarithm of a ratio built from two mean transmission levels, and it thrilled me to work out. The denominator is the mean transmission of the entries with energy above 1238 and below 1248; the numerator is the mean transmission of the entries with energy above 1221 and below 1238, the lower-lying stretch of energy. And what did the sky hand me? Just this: 0.00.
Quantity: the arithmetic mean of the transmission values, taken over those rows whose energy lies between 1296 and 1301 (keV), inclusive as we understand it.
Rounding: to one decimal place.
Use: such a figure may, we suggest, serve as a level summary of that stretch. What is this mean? 14.7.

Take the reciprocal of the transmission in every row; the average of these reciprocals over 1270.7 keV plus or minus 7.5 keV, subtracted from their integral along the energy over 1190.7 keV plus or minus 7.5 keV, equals 1.02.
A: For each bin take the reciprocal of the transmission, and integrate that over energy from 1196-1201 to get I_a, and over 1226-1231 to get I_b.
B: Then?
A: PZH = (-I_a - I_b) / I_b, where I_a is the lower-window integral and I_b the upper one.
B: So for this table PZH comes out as -2.07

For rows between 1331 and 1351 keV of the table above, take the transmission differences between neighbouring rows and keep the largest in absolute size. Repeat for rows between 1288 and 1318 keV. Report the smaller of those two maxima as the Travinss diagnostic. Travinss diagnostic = 0.40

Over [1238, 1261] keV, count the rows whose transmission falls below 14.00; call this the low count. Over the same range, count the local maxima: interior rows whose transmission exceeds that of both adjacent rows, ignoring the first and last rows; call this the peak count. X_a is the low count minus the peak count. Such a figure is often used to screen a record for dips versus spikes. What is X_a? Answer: -2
